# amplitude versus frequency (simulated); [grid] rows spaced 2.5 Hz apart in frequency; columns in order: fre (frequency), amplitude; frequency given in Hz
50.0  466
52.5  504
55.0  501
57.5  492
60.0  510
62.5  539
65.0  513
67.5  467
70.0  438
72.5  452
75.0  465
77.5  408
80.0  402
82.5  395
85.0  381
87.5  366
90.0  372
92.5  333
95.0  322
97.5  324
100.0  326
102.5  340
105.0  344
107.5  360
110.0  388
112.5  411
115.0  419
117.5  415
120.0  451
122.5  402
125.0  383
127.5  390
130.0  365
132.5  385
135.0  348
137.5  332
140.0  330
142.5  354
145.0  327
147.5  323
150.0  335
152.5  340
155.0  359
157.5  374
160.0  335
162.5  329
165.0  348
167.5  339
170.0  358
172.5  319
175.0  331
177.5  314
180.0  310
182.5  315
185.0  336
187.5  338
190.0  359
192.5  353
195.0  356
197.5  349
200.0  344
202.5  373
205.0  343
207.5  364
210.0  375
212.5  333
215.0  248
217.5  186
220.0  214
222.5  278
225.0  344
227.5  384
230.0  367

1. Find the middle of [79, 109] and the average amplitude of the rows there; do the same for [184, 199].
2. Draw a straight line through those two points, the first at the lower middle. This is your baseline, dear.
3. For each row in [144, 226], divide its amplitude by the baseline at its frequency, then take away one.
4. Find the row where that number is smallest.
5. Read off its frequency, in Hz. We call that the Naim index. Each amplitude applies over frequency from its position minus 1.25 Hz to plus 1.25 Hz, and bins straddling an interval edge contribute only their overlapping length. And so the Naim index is 217.5 Hz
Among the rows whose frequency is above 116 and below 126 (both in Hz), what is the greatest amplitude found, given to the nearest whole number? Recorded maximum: 451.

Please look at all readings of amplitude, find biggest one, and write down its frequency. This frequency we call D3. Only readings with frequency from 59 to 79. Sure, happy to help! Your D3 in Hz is 62.5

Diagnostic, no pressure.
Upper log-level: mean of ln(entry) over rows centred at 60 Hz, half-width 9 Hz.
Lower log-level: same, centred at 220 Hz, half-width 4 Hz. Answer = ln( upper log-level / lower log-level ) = 0.14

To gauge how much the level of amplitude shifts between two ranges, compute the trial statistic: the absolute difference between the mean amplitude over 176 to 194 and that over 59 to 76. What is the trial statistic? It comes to 151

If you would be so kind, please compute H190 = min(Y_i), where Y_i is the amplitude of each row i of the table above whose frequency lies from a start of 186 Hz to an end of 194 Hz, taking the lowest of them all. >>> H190 338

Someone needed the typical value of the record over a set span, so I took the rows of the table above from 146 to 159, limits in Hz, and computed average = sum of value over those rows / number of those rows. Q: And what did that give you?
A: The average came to 346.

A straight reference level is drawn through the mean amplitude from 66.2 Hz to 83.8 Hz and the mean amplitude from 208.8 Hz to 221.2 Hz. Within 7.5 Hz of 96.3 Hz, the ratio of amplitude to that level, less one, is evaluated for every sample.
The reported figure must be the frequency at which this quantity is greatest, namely 90.0 Hz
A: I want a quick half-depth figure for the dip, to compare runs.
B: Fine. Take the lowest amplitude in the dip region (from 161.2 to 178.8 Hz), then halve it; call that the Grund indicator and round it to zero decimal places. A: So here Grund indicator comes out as 157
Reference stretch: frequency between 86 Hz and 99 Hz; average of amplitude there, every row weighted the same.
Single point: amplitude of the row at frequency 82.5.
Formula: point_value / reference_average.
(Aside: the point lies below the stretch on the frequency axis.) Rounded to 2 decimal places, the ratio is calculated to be 1.15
